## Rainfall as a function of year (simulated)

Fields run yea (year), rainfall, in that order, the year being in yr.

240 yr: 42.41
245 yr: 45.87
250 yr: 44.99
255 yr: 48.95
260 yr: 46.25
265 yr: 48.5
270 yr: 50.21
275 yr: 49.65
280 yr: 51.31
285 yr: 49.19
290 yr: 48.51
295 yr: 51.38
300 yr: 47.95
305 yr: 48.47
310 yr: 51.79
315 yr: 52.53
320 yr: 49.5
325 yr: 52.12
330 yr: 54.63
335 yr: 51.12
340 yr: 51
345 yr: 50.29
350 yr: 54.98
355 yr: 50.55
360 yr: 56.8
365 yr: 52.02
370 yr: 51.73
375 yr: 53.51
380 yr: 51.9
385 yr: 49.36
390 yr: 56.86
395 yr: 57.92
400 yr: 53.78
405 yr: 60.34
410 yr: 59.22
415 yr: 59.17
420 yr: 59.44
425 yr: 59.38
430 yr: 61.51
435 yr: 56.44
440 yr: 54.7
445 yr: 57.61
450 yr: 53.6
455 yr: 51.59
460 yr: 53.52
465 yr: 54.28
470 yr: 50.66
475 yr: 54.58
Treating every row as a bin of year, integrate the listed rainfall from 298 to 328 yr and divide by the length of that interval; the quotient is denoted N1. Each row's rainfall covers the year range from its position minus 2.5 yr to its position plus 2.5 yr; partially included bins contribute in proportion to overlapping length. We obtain 50.5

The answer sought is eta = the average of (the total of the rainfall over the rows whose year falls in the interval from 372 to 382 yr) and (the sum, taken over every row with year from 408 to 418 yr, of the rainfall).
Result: 112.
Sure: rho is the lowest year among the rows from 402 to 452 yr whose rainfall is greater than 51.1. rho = 405 yr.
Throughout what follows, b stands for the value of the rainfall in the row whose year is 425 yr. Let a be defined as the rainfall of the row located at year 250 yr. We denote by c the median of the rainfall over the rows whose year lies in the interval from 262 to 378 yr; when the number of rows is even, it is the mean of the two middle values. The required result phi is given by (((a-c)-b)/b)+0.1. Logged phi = -1.00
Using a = 44.99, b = 59.38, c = 51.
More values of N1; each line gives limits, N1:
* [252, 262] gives 47.5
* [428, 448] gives 57.4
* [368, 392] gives 52.6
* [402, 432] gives 59.7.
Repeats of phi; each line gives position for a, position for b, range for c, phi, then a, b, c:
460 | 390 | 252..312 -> -0.82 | 53.52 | 56.86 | 49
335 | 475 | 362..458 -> -1.00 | 51.12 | 54.58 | 56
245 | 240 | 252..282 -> -0.98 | 45.87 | 42.41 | 49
